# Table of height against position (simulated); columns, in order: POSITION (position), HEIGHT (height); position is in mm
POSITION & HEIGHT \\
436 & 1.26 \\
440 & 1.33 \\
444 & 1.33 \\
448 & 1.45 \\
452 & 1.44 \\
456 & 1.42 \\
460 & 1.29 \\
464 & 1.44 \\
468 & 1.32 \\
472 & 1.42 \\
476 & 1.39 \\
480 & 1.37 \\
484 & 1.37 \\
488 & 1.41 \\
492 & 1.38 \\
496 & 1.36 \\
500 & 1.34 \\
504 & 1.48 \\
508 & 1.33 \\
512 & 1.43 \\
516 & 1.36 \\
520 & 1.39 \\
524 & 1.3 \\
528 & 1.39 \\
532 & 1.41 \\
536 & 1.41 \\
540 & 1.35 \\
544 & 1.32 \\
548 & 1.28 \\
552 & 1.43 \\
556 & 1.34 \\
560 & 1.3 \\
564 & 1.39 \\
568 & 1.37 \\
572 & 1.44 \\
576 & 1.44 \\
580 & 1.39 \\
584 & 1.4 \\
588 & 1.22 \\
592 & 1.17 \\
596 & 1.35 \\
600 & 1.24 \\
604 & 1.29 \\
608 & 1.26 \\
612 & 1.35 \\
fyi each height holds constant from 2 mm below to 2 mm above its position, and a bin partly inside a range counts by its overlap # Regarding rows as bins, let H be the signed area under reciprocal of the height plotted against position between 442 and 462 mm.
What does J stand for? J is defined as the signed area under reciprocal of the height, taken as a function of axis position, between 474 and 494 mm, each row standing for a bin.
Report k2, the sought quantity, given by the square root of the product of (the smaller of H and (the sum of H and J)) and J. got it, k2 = 14.5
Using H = 14.5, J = 14.5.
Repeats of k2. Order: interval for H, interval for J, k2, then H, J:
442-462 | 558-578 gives 14.4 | 14.5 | 14.4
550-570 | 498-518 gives 14.5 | 14.7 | 14.4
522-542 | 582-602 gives 15.2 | 14.6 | 15.7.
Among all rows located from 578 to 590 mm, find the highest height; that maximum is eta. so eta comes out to 1.4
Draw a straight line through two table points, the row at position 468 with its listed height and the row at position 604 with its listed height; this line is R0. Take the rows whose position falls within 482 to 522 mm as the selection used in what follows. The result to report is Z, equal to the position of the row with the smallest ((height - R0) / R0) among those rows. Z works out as 508 mm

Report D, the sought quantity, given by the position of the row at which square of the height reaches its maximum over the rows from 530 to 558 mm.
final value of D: 552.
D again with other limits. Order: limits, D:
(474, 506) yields 504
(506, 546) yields 512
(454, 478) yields 464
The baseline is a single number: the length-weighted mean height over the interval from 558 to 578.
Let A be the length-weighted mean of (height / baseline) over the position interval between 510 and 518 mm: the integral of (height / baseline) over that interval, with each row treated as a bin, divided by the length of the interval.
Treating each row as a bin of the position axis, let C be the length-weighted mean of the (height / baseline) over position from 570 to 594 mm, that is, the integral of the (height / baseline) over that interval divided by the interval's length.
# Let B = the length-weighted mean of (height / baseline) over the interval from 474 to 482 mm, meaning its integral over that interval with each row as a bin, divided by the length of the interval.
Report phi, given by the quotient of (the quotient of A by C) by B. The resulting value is 1.044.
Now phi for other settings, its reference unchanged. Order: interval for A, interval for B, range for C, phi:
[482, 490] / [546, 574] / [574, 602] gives 1.075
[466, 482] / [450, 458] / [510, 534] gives 0.967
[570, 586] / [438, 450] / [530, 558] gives 1.054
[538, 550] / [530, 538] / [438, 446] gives 0.975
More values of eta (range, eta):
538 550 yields 1.35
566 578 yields 1.44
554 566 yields 1.39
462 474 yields 1.44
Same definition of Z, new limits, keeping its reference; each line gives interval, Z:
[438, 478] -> 460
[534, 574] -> 548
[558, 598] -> 592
